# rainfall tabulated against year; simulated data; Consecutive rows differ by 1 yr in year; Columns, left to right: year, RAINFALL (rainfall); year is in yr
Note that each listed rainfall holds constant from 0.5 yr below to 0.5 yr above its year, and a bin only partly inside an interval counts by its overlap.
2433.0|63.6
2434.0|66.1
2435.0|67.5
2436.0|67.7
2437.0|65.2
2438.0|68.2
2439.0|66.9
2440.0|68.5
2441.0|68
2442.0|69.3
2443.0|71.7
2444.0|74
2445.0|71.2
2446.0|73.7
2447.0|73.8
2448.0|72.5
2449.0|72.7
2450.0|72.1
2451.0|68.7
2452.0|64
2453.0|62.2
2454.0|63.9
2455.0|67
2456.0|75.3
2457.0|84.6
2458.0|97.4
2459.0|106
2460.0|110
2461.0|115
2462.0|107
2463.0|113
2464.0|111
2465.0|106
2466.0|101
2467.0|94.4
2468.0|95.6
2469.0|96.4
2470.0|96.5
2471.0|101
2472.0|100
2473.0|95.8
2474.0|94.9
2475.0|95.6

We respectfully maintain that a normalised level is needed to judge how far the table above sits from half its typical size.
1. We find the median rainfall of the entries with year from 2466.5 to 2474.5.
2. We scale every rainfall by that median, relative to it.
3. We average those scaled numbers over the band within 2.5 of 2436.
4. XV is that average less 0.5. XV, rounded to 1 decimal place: 0.2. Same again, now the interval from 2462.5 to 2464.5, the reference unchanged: 0.7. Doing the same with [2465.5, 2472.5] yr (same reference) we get 0.5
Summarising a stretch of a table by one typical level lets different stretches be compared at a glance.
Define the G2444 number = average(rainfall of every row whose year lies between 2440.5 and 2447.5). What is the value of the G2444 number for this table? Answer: 71.7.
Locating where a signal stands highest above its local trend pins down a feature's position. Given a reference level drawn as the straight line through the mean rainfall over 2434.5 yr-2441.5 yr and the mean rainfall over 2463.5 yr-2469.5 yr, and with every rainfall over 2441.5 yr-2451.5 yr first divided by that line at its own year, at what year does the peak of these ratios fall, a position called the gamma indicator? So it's 2444.0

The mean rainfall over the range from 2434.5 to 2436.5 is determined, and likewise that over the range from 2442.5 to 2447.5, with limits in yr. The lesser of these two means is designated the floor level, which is 67.6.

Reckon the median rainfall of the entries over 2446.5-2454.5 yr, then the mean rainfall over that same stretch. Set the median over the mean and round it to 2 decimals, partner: 1.02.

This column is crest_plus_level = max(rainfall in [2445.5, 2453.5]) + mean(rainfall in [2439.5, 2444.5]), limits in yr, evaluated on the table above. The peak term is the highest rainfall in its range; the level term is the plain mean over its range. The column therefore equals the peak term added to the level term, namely 144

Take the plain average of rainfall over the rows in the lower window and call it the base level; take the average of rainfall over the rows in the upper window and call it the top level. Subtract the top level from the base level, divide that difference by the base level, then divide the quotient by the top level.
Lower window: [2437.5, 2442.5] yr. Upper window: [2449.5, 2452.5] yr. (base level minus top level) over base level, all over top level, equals 0.0000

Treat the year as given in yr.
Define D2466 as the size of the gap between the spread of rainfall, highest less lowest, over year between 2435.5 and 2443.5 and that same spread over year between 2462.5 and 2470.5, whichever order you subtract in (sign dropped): 12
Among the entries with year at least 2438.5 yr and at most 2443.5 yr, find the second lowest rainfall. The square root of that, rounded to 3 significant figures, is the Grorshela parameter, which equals 8.25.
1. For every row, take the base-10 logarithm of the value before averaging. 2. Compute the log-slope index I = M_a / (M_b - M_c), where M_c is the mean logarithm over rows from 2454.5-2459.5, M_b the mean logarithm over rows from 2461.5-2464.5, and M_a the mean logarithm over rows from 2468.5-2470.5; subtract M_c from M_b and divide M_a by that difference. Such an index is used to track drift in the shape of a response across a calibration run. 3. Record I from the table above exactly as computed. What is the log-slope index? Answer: 17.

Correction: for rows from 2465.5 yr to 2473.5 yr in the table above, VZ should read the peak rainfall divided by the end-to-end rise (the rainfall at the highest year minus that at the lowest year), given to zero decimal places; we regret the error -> -19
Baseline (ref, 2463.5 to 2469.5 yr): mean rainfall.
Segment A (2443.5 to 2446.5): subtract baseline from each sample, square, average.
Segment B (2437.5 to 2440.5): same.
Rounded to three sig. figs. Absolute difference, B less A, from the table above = 308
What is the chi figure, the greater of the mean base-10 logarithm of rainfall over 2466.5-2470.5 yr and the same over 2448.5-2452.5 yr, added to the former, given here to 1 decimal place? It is 4.0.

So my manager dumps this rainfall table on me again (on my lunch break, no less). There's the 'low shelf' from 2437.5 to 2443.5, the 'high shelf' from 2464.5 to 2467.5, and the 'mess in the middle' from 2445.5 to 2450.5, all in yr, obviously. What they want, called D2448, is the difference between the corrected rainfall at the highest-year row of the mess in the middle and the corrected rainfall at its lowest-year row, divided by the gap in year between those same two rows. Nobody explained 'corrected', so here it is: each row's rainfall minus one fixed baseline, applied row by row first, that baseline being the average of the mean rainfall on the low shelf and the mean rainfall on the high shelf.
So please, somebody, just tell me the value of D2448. 0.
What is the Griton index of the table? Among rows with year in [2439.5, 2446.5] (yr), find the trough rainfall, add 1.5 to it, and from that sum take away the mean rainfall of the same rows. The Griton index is -1.4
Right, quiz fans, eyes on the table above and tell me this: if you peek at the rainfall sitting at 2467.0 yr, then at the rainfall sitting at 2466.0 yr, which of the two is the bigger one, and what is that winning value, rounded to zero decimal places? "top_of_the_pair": 101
